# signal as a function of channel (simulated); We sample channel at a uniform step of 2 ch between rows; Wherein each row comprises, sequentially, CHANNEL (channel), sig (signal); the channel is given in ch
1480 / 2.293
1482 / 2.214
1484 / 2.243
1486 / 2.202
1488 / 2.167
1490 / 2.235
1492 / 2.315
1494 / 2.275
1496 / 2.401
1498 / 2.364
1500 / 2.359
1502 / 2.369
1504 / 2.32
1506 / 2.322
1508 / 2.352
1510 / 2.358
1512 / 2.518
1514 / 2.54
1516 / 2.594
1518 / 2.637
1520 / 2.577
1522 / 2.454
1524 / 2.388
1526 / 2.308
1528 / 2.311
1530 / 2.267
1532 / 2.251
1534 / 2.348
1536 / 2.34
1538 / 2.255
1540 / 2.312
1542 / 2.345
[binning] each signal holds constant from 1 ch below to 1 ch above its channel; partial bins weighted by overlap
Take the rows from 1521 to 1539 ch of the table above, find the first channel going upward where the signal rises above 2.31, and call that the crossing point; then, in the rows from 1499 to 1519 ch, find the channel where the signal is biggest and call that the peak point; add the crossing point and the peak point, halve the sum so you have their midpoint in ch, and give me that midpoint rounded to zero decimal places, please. 1520 ch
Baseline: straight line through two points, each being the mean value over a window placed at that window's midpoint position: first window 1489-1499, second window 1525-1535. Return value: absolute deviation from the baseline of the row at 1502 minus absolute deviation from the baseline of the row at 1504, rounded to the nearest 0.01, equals 0.05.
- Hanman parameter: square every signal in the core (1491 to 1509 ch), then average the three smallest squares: 5.3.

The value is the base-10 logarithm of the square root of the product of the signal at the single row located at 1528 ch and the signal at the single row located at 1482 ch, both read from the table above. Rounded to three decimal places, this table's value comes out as 0.354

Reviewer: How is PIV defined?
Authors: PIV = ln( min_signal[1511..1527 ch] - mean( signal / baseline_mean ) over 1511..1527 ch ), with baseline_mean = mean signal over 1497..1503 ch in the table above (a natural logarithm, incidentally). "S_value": 0.22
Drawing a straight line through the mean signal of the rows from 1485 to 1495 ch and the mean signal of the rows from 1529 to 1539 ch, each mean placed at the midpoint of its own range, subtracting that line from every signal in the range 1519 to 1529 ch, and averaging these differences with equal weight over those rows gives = 0.13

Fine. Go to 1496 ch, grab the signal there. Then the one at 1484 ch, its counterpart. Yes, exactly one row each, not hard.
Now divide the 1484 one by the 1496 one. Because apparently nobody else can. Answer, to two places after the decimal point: 0.93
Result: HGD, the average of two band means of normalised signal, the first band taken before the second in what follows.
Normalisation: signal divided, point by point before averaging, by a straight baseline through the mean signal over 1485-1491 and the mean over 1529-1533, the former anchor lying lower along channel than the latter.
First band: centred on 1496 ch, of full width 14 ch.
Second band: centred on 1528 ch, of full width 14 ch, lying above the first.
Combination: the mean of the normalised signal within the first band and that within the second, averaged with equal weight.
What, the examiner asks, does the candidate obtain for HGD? 1.04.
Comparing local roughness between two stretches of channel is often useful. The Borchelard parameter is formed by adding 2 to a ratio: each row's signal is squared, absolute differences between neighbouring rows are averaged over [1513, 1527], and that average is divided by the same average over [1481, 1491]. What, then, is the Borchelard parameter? 3.9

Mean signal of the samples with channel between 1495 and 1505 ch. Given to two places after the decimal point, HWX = 2.36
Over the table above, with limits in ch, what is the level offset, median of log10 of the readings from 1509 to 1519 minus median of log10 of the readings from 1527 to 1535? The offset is 0.05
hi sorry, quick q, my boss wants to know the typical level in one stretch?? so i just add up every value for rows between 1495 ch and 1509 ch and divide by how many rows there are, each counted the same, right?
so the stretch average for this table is 2.36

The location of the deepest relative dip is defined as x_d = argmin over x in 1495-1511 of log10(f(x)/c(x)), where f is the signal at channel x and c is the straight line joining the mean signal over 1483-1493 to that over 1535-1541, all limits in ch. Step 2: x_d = 1506 ch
